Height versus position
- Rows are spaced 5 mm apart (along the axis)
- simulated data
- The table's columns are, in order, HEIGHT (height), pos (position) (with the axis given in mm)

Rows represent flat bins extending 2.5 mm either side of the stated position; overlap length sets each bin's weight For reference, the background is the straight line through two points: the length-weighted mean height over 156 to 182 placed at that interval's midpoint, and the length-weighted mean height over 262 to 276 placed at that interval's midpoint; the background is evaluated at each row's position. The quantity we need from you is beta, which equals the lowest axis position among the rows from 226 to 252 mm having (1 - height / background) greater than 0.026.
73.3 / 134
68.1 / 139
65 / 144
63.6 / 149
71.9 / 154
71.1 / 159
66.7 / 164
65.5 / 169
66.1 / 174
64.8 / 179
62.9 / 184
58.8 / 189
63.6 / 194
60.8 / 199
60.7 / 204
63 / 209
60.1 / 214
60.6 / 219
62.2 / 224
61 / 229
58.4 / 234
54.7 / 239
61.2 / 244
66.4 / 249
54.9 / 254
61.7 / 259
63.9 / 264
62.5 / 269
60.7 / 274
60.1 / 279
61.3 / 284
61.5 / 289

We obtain 229 mm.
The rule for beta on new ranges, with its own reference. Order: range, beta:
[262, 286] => 279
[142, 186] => 144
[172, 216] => 184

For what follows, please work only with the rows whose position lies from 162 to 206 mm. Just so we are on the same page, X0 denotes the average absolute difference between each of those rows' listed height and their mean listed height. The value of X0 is 2.2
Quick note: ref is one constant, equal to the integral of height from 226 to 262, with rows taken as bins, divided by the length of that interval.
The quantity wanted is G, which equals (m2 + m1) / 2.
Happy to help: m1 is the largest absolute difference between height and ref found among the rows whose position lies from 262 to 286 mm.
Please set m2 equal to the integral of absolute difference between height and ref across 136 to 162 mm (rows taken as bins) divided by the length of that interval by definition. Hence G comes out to 6.1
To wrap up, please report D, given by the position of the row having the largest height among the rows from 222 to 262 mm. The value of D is 249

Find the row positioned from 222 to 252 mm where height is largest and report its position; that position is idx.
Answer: 249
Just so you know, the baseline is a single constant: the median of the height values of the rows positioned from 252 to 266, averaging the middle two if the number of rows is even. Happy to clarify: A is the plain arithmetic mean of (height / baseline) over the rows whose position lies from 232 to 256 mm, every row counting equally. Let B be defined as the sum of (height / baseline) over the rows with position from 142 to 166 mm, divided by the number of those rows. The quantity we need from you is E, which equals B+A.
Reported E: 2.05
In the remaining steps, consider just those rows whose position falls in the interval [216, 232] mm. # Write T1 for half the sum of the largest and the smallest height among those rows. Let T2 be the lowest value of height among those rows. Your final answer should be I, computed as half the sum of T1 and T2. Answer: 61.0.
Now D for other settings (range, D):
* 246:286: 249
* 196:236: 209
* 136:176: 154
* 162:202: 164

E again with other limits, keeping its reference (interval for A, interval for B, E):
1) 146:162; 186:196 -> 2.11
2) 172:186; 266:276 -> 2.05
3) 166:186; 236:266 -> 2.03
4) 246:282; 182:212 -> 1.99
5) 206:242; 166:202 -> 2.00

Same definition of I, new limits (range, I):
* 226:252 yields 57.6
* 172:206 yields 60.6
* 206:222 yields 60.8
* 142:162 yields 65.7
